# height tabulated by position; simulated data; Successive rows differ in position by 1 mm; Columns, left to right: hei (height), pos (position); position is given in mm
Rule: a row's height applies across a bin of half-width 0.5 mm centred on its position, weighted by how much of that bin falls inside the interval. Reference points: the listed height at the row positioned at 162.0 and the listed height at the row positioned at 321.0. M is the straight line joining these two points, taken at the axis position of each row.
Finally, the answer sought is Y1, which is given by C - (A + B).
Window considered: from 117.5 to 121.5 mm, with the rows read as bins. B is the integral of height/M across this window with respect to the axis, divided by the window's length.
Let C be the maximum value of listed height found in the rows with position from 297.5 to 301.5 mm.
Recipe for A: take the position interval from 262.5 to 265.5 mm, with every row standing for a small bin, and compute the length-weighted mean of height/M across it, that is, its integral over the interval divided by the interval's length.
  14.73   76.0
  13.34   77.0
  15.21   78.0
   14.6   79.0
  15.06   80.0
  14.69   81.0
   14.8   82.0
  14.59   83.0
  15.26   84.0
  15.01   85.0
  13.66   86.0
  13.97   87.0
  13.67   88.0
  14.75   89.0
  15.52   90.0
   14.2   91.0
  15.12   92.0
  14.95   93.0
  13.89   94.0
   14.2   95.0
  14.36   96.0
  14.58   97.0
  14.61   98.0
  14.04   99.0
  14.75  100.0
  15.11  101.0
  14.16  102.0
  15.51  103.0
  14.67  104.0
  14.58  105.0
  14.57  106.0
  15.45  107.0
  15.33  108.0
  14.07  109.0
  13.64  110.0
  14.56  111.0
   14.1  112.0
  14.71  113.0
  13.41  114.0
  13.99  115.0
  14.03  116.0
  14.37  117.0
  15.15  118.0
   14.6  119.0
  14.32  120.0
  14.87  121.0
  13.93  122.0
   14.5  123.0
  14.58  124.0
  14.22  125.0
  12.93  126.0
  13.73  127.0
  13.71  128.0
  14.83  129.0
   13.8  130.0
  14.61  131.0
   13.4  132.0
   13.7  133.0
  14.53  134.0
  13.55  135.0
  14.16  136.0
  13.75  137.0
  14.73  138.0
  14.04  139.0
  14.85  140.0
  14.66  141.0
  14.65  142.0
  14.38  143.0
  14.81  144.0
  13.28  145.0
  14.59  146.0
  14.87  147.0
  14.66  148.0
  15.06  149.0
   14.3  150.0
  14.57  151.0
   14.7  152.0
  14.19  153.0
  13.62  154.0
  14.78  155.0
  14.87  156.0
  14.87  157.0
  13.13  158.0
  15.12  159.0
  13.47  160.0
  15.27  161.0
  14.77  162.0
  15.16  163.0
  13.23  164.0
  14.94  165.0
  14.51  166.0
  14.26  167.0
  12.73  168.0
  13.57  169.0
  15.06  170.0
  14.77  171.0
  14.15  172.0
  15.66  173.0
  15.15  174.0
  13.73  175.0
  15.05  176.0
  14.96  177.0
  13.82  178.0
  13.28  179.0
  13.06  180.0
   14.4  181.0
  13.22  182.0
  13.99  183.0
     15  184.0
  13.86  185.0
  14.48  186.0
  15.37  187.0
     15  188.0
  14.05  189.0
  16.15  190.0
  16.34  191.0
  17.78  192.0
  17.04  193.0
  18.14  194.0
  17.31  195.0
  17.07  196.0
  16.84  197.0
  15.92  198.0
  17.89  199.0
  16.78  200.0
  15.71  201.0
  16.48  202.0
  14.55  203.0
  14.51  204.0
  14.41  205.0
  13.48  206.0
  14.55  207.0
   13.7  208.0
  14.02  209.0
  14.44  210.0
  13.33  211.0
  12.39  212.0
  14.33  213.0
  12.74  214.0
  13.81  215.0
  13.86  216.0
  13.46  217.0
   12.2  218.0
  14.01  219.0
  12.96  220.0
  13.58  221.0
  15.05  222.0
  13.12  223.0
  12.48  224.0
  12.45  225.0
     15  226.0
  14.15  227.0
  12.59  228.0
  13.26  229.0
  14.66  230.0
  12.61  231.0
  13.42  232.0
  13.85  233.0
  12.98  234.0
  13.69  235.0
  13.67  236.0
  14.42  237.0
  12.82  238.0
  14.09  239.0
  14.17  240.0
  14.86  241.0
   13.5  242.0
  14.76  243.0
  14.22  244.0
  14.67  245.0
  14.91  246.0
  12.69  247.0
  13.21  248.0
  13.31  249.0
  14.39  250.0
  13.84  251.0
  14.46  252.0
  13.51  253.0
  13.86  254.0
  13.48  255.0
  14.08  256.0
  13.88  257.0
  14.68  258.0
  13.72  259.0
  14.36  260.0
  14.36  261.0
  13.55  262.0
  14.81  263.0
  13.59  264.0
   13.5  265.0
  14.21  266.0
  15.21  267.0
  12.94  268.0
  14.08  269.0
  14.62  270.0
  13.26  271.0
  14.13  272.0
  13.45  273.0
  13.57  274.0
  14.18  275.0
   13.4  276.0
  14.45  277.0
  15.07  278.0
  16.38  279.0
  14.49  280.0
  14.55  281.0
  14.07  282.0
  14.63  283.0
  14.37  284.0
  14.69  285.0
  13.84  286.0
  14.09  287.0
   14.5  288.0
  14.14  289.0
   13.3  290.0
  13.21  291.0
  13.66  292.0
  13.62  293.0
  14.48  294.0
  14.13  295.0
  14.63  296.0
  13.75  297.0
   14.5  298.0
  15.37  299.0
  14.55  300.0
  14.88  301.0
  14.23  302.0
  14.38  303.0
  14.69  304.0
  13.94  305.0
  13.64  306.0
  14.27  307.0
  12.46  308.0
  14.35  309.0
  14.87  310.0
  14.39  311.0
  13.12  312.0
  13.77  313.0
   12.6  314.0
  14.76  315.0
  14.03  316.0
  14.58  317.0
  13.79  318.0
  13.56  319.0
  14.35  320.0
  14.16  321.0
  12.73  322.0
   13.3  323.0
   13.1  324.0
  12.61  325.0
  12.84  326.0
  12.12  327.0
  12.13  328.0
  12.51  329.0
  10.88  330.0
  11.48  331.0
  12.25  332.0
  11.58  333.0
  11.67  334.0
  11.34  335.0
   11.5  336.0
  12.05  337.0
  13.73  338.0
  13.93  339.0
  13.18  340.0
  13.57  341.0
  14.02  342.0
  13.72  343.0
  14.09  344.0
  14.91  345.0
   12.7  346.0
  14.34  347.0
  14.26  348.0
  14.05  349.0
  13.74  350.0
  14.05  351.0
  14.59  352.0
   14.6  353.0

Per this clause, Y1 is 13.4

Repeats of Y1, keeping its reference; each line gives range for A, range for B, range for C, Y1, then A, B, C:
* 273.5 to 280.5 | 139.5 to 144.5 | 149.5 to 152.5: 12.7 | 1.01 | 0.988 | 14.7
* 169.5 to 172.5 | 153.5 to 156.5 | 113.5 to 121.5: 13.2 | 0.99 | 0.975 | 15.15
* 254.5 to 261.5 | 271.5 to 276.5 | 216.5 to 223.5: 13.1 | 0.98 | 0.959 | 15.05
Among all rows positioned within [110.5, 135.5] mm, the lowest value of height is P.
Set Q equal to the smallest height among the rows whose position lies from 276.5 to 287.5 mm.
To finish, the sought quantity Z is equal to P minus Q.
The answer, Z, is -0.91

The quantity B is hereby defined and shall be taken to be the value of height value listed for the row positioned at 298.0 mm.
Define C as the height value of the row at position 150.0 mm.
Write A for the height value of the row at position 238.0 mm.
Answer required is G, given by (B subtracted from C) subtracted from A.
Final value 13.0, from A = 12.82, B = 14.5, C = 14.3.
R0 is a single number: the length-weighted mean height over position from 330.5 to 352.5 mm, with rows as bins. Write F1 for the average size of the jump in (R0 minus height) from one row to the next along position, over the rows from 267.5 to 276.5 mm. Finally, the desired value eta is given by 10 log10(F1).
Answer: -1.2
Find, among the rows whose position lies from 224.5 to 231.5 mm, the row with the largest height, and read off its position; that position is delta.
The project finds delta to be 226.0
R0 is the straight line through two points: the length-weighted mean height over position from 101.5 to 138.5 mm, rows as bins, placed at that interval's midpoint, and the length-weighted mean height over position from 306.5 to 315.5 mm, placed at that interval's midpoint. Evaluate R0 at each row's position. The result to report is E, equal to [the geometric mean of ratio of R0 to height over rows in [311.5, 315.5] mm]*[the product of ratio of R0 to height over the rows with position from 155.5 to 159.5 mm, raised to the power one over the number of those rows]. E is 1.00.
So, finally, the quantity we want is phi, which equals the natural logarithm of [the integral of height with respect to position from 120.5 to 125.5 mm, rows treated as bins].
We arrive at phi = 4.28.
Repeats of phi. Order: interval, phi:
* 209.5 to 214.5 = 4.21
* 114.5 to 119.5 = 4.28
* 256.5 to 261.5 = 4.26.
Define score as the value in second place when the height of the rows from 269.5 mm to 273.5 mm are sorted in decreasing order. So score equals 14.13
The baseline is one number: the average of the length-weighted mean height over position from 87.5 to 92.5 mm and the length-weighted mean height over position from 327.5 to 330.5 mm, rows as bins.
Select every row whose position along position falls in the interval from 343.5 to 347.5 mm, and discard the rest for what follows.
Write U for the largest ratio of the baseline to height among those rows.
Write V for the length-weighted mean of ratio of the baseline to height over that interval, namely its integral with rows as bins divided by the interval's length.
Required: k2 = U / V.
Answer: 1.10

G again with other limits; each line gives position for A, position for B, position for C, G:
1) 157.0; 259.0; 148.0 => 13.9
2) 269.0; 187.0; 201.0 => 13.7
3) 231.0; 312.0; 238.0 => 12.9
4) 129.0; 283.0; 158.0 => 16.3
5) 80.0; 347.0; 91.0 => 15.2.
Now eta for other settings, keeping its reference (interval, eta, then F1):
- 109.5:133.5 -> -1.9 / 0.65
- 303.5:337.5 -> -1.4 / 0.72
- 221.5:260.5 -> -0.6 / 0.86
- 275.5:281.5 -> -0.1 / 0.99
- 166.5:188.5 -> -0.5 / 0.90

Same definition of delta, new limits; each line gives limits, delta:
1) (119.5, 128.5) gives 121.0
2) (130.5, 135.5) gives 131.0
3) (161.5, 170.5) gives 163.0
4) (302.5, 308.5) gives 304.0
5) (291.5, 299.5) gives 299.0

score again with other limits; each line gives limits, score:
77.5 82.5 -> 15.06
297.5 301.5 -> 14.88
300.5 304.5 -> 14.69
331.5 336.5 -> 11.67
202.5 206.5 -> 14.51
